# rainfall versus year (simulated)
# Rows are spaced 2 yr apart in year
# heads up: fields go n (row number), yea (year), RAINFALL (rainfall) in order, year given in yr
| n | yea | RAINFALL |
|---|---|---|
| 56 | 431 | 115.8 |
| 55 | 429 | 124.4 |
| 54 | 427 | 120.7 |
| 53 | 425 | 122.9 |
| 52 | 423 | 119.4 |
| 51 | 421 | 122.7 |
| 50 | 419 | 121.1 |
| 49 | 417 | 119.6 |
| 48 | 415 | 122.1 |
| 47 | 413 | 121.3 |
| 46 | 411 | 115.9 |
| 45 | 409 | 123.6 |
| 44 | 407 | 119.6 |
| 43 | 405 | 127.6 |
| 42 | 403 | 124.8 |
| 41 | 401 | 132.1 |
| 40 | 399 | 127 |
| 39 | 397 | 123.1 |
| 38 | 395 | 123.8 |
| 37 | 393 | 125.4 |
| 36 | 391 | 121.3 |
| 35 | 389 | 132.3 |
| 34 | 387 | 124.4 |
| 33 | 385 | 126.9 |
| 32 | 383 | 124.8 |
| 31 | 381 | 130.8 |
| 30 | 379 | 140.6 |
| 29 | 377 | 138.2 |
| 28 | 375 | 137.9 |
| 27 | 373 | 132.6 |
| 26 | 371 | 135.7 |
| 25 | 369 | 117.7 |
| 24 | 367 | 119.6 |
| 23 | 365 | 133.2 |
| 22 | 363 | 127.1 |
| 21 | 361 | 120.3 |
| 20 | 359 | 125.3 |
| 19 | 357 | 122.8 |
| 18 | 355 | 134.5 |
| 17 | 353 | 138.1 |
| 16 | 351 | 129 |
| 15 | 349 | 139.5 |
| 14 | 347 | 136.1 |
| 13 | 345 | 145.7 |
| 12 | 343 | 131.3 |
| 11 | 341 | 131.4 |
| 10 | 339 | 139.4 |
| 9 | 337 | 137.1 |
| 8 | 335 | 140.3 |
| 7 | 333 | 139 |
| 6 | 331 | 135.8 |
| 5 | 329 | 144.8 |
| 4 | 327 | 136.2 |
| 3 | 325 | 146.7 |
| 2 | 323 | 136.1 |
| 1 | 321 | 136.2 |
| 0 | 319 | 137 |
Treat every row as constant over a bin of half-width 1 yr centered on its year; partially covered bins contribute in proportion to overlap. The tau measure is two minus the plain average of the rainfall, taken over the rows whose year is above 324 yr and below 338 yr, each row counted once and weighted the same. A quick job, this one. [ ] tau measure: -138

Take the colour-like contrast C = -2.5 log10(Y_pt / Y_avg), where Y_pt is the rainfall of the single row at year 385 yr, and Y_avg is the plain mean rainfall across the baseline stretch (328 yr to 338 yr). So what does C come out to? 0.10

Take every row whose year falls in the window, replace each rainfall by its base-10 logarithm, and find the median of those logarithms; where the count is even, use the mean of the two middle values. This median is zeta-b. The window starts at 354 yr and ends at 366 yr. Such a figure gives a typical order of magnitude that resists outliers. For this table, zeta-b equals 2.10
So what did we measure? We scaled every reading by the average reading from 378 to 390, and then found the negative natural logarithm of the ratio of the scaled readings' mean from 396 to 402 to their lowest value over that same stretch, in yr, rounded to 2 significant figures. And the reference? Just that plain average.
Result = -0.034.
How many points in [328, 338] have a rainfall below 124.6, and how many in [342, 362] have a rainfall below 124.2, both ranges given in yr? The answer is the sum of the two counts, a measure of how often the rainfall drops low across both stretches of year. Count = 2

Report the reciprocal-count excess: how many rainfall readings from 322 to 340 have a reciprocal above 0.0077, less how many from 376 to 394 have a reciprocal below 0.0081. -8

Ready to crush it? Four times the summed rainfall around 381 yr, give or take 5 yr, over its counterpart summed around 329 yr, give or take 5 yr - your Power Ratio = 3.8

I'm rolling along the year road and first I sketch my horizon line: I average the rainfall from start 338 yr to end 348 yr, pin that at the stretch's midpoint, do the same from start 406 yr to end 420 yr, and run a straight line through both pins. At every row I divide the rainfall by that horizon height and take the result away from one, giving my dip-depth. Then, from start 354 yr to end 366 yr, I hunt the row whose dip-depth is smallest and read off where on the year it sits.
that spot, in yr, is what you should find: 365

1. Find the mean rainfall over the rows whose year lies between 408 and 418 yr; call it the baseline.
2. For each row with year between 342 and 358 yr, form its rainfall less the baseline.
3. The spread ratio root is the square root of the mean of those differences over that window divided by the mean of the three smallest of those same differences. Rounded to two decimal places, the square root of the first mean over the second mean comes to 1.40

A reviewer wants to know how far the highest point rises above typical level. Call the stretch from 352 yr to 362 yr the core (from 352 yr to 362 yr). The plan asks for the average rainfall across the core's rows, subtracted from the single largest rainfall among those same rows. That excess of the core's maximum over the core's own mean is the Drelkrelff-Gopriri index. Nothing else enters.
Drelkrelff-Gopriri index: 10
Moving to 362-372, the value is 9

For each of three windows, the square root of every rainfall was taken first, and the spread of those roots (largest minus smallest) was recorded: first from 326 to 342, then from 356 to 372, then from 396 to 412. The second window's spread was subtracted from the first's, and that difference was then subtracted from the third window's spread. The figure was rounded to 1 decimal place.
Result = 1.0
